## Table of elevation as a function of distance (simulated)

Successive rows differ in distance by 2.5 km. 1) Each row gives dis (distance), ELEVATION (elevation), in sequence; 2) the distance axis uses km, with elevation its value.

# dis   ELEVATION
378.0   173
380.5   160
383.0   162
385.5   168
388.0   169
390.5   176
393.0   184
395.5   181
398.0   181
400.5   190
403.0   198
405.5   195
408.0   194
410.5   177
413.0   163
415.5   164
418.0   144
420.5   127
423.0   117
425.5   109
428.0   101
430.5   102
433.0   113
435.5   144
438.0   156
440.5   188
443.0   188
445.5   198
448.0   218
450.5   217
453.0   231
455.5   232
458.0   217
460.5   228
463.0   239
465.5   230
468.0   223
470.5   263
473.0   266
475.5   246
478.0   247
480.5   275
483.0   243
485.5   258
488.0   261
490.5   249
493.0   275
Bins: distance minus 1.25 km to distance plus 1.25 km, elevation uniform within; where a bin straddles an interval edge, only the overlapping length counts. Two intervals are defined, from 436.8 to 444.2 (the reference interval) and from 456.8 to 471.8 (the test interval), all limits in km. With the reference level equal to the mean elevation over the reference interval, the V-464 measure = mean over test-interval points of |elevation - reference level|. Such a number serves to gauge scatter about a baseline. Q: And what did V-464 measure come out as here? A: 56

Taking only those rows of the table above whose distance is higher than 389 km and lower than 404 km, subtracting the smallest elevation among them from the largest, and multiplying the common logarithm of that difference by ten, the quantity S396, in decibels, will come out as 13.4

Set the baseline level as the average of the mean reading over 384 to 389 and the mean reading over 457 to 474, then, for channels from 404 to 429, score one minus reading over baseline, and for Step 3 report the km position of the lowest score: 405.5 km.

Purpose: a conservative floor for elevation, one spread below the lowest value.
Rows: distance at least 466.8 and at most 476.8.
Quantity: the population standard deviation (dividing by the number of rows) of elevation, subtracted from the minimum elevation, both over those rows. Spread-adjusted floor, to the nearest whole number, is 206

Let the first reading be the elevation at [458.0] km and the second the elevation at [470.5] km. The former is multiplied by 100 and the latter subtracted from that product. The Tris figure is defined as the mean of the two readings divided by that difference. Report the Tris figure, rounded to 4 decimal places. 0.0112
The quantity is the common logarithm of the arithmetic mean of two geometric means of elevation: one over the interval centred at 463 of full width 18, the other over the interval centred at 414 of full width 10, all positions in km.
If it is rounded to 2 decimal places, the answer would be 2.29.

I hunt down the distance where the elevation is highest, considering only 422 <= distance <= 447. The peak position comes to 445.5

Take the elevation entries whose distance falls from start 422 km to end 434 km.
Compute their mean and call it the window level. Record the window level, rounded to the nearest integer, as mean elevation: 108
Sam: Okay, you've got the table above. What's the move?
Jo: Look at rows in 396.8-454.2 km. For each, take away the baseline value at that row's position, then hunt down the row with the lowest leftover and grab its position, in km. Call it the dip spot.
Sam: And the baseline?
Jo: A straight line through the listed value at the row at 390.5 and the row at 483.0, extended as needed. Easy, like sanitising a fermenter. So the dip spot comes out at 430.5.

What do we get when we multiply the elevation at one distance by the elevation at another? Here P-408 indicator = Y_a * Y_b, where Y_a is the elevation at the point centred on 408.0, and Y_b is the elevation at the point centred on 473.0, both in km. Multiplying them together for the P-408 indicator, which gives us 51604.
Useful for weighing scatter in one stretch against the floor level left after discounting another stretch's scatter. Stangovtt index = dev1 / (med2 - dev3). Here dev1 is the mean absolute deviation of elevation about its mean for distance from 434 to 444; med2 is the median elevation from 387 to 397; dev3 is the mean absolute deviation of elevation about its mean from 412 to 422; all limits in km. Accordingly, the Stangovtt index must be 0.12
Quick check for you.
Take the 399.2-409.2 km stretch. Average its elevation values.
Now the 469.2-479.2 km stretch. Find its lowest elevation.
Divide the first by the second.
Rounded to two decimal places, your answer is 0.79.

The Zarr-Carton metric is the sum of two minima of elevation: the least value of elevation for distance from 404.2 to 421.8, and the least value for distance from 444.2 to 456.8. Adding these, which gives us 325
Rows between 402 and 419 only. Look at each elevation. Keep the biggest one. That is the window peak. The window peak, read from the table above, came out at 198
